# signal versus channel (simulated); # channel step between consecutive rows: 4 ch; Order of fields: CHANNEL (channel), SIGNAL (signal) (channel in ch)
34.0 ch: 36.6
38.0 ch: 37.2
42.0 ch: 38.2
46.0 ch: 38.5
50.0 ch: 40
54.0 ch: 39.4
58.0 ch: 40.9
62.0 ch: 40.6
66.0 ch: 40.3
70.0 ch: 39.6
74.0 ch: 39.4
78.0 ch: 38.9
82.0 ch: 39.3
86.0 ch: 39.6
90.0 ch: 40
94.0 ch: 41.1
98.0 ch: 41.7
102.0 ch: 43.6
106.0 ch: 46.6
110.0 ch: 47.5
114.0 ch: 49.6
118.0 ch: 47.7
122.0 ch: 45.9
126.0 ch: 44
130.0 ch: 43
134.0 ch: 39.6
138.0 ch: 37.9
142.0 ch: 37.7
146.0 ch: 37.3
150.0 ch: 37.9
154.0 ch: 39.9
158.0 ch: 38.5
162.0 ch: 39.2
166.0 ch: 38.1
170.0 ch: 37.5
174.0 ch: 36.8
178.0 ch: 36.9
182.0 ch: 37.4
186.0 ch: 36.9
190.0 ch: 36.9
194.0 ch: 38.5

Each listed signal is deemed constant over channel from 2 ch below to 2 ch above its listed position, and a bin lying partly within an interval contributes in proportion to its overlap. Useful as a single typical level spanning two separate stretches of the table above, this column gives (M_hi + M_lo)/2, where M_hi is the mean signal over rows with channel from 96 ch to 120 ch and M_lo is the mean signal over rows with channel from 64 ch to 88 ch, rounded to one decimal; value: 42.8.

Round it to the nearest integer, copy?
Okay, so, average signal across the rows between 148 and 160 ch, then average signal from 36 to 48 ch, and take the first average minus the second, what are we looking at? 1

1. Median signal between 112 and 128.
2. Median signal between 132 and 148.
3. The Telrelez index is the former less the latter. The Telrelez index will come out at 9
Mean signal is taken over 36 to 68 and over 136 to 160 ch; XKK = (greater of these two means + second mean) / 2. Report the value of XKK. 38.8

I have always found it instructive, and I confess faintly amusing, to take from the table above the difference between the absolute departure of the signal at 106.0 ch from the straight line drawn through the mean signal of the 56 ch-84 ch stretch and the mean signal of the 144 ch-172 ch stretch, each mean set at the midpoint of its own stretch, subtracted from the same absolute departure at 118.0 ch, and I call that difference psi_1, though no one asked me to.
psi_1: 1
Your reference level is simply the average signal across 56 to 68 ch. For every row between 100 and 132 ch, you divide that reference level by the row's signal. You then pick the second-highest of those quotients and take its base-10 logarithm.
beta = -0.031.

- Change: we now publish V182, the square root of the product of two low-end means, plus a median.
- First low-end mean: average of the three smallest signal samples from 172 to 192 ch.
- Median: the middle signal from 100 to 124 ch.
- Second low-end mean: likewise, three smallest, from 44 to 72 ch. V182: 85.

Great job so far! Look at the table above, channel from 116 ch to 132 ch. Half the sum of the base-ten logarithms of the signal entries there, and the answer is 3.31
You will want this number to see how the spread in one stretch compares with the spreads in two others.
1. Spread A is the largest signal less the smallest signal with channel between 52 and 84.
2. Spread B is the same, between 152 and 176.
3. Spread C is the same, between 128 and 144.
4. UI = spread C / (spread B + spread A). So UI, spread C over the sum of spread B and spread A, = 1.0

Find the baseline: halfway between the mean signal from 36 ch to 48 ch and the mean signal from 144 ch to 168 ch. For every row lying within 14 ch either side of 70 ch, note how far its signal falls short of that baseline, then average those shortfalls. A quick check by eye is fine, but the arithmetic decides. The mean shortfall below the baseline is -1.6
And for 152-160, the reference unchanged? -1.0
